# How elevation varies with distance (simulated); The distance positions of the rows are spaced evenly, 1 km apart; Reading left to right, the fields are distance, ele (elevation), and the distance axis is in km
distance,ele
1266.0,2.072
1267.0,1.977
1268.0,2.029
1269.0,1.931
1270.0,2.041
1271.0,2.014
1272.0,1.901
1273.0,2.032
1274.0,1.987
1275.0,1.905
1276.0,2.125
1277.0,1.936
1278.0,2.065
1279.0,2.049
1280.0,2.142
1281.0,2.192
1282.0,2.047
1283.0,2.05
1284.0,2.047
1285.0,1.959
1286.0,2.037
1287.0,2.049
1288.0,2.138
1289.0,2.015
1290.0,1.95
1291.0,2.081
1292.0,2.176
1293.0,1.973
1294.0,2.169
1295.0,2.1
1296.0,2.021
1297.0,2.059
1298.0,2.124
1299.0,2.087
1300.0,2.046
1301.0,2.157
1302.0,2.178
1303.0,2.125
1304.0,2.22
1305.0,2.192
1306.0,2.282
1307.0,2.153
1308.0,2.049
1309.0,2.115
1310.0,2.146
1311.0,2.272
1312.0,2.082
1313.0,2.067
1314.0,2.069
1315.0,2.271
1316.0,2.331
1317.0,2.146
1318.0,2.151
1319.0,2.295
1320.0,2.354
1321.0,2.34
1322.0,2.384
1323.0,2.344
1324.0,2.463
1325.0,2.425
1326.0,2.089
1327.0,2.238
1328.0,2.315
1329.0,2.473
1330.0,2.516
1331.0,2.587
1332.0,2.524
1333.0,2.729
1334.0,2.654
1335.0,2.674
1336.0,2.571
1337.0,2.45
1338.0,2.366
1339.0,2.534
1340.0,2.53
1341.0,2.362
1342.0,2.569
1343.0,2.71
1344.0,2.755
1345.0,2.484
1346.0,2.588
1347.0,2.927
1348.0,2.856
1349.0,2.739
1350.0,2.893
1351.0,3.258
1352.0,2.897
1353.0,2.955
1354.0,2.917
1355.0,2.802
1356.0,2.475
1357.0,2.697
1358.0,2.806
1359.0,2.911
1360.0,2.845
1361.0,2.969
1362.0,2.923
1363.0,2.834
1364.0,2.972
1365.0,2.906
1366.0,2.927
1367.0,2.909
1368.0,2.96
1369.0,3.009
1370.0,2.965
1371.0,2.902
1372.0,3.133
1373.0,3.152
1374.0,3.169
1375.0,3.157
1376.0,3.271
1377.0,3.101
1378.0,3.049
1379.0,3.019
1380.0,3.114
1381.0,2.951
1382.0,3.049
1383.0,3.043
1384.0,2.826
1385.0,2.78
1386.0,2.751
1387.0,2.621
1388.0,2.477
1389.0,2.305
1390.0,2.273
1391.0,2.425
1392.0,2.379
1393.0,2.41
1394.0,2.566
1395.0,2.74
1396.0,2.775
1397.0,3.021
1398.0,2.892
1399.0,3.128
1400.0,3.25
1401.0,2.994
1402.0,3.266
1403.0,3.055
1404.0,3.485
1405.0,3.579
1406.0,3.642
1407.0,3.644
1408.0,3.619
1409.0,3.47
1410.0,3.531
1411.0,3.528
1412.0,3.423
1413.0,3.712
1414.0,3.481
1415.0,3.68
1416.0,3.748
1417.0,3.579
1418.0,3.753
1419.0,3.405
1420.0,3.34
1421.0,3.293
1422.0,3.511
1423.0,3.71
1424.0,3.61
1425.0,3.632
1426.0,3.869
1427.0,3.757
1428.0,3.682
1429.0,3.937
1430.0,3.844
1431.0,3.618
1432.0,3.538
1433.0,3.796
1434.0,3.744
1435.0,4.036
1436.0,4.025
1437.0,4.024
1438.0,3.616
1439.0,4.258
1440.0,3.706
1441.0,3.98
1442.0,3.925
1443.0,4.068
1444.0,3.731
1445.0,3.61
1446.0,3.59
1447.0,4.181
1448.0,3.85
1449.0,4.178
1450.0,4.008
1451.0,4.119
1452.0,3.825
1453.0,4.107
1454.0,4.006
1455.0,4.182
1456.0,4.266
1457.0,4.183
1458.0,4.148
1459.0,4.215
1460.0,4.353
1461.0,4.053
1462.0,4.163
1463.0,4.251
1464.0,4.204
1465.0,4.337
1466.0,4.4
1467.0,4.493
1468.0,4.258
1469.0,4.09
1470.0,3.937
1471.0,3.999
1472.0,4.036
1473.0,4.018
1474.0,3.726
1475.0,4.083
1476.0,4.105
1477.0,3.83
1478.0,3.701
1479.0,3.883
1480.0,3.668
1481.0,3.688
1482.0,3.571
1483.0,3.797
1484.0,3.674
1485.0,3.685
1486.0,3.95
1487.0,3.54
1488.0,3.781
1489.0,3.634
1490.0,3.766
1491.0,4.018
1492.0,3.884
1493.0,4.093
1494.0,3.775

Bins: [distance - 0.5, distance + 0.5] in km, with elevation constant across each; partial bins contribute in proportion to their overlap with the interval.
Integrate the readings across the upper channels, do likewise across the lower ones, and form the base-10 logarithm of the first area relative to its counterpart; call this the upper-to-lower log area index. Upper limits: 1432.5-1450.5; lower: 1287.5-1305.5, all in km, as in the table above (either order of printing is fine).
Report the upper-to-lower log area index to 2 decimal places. 0.27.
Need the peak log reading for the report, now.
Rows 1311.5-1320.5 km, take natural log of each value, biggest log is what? 0.9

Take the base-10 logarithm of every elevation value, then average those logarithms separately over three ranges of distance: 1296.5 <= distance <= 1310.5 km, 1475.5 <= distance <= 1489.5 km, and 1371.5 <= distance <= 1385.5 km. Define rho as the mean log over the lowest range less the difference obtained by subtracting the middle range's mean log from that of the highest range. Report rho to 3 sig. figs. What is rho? 0.241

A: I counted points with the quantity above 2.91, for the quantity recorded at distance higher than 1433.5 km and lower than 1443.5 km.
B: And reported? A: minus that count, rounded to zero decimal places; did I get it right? -10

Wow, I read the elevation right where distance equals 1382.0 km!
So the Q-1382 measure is 3.049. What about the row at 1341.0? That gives 2.362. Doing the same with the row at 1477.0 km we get 3.83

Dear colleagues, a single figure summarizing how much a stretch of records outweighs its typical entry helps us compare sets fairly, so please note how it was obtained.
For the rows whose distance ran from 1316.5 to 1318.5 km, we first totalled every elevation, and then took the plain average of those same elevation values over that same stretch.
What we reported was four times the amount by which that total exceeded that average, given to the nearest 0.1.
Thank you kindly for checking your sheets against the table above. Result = 8.6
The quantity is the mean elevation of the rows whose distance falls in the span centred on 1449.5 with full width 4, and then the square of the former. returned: 16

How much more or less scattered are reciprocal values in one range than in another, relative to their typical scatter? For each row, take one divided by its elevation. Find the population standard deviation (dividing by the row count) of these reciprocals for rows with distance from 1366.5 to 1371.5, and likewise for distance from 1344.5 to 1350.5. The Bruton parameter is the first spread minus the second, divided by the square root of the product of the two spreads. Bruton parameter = -1.8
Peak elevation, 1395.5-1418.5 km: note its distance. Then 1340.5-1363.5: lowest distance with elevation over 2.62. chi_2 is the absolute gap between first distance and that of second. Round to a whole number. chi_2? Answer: 75 km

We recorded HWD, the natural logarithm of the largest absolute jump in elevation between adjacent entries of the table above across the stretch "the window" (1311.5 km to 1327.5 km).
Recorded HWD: -1.09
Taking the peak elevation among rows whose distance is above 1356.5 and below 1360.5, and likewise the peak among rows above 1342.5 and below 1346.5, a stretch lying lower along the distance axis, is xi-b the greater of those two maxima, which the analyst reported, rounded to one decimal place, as 2.9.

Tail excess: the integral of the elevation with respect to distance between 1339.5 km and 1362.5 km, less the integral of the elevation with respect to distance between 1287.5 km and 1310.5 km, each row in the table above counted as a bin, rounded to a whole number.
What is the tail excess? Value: 15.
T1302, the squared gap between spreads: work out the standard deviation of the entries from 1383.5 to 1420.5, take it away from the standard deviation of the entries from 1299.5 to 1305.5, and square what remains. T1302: 0.17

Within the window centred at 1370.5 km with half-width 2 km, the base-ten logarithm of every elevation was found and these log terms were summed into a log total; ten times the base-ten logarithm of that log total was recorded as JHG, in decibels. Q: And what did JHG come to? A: 2.8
